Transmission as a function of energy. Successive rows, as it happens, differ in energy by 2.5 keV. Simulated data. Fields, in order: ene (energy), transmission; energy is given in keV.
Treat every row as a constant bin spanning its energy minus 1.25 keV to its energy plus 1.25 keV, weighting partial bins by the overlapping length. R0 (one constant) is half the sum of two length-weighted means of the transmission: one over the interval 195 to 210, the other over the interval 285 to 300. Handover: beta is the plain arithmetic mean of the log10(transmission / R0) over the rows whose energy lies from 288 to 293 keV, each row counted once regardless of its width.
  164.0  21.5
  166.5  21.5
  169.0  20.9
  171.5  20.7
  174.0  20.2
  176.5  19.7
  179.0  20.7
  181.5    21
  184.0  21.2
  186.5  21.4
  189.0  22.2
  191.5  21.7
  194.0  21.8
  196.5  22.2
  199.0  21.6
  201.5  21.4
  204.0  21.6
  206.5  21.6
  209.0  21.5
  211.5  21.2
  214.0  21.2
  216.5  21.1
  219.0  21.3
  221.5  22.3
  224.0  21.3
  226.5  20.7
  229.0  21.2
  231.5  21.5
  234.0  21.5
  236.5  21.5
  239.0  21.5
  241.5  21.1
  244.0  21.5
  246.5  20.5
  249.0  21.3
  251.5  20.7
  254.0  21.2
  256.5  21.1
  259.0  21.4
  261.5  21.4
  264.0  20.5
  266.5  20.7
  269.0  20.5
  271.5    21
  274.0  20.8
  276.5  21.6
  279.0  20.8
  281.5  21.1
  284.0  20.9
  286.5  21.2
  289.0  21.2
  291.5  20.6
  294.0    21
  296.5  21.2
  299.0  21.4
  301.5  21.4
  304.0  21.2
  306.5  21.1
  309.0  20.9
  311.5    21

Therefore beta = -0.010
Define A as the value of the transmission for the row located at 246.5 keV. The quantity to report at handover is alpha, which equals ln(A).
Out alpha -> 3.02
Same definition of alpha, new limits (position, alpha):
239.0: 3.07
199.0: 3.07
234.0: 3.07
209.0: 3.07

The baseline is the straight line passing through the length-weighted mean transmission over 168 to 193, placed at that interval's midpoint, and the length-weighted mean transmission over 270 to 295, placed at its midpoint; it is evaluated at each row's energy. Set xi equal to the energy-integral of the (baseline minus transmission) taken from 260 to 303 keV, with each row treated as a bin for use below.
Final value 0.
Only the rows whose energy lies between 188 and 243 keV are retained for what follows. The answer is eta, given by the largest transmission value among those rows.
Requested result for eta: 22.3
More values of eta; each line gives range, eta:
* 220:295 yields 22.3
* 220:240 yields 22.3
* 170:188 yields 21.4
